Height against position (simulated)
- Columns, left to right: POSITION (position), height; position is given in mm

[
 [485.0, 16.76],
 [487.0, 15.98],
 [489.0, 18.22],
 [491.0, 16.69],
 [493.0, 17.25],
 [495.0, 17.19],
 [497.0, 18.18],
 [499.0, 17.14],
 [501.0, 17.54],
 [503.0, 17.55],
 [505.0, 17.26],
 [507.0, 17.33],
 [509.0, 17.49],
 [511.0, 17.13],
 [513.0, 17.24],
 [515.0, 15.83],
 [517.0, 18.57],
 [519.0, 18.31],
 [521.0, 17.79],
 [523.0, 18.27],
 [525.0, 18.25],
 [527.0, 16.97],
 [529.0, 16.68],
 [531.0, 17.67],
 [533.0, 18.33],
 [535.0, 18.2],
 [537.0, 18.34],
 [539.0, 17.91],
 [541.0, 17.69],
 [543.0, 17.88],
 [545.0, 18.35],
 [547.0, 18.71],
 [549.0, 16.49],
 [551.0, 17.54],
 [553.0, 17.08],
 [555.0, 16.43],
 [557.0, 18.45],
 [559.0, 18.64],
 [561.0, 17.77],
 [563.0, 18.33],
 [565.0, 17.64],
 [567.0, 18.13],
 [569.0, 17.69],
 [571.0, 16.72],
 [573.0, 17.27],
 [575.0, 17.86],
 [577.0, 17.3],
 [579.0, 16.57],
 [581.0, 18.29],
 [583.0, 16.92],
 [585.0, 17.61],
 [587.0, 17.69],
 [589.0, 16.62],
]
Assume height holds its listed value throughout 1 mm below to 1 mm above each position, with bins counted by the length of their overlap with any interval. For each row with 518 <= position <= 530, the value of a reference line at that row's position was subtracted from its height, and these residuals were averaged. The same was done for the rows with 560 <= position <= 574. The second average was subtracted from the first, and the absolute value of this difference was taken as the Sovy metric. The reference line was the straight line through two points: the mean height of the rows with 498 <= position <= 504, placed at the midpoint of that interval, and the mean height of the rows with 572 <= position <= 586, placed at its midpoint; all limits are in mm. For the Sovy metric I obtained 0.06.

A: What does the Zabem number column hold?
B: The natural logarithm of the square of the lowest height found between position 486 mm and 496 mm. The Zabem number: 5.54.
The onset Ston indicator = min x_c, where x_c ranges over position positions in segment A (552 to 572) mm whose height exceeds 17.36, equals 557.0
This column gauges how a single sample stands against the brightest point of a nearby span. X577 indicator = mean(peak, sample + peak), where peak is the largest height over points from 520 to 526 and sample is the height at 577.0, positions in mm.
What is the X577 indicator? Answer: 26.9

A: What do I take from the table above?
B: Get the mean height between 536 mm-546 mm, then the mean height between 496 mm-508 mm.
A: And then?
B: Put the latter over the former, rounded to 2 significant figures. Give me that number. 0.97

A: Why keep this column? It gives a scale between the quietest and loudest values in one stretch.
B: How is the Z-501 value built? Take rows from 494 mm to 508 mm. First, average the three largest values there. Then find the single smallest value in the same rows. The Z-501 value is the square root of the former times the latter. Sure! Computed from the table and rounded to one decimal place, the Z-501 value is 17.4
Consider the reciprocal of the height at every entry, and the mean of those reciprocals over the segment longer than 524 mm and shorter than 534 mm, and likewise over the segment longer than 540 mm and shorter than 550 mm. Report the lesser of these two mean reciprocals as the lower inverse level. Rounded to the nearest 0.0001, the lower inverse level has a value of 0.0562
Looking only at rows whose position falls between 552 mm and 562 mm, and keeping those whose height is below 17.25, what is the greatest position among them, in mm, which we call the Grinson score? 555.0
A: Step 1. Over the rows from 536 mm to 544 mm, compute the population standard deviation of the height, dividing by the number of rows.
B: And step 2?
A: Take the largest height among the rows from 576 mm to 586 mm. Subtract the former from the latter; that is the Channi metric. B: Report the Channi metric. 18.1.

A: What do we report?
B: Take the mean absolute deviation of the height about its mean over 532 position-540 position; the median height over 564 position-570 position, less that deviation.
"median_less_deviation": 17.5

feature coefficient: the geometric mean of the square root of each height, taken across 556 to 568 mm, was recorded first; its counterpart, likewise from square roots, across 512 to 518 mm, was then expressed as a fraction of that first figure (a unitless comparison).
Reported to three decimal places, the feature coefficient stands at 0.973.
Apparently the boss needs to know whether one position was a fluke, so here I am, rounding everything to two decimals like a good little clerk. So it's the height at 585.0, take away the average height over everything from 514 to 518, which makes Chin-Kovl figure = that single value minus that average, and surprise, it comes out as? 0.41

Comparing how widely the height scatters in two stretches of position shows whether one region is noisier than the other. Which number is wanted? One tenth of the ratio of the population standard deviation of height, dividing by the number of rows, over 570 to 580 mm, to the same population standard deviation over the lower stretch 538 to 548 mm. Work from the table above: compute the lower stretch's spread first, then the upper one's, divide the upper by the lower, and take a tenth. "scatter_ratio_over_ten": 0.124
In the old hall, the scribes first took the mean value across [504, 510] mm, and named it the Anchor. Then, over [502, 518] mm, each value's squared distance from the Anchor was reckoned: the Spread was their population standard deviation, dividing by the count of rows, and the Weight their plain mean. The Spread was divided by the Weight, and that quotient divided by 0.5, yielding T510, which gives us 3.43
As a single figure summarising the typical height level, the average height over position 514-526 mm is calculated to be 17.84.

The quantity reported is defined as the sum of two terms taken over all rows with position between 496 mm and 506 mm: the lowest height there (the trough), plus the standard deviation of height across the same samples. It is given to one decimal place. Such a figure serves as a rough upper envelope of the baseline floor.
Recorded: 17.5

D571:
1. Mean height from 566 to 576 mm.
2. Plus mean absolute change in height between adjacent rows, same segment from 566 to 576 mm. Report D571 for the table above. 18.17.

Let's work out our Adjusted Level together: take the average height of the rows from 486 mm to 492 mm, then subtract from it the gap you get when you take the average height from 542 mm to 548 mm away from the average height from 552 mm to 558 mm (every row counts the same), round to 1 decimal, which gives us 18.0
